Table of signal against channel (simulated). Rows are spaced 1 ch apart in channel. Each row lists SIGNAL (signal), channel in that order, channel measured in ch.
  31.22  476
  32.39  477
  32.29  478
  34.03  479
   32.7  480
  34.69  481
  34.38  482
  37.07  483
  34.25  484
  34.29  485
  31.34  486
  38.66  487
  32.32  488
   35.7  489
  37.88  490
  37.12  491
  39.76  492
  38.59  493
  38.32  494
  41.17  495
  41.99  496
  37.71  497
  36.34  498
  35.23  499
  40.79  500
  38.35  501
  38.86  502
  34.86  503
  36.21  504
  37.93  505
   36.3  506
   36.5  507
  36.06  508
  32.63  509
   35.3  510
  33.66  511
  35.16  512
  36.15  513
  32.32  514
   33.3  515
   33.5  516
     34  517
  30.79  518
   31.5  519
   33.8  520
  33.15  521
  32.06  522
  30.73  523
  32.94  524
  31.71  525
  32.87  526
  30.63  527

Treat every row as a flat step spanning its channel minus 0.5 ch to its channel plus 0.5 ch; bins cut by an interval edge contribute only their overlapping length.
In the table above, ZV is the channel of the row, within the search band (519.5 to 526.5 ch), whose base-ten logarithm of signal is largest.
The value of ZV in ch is 520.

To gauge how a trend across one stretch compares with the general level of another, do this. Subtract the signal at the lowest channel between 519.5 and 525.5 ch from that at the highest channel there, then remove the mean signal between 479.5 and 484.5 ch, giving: -36.7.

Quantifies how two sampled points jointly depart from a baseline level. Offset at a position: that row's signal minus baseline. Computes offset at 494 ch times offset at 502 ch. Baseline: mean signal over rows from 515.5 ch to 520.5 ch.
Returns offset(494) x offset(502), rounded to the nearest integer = 34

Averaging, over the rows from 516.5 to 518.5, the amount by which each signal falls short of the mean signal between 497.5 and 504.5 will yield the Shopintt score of 5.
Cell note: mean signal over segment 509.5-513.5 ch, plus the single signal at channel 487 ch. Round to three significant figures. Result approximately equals 73.7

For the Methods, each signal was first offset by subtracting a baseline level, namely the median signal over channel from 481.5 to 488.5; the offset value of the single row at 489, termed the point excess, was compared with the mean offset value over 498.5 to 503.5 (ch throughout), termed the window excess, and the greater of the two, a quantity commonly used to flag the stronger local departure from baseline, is 3.3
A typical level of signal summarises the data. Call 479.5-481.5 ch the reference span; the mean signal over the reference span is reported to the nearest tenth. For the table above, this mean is 33.7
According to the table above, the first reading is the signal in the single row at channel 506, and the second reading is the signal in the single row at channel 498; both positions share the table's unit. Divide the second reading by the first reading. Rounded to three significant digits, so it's 1.00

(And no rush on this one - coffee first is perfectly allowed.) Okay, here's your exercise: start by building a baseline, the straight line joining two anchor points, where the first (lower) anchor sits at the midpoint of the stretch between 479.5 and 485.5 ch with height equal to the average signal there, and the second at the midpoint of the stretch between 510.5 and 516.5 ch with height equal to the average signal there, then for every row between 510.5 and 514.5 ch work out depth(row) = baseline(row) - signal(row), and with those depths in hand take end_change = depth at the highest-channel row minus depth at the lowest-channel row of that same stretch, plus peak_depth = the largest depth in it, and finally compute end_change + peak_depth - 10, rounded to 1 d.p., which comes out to -7.0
